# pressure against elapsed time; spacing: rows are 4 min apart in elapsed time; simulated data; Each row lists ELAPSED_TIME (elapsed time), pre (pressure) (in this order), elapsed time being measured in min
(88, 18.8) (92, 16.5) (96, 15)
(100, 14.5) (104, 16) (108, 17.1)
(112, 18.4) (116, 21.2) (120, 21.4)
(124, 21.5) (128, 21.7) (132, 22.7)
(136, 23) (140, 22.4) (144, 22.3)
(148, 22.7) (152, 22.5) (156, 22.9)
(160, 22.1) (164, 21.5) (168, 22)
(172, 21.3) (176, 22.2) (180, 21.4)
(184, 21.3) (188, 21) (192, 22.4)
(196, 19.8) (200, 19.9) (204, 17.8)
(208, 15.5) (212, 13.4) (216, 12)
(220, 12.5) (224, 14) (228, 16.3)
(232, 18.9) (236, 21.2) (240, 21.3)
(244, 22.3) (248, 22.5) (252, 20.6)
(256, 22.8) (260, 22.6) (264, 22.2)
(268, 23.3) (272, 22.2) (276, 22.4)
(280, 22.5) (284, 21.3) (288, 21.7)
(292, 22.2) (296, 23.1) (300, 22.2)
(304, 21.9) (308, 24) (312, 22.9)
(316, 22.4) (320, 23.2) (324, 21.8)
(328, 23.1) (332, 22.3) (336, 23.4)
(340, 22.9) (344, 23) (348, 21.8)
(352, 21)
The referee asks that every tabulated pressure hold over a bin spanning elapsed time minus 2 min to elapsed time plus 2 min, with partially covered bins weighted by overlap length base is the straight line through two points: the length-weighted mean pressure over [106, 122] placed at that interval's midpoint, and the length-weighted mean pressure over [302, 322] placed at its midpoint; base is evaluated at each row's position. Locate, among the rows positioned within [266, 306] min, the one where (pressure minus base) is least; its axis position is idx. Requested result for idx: 284 min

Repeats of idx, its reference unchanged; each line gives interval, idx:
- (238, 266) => 252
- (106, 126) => 108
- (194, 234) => 216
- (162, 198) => 196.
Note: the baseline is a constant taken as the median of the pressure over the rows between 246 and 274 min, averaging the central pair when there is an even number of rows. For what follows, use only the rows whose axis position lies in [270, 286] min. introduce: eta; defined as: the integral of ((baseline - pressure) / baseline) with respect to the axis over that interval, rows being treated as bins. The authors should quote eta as 0.28 min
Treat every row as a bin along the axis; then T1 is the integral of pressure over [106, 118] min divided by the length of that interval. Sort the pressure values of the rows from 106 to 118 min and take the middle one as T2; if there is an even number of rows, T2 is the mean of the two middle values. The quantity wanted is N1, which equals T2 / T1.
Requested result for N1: 0.97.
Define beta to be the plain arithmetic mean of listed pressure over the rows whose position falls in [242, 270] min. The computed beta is 22.3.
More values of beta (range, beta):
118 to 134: 21.8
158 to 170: 21.9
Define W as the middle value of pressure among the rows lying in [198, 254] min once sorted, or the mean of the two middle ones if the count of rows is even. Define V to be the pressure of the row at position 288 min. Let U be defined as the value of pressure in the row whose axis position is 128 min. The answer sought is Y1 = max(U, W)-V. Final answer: 0.0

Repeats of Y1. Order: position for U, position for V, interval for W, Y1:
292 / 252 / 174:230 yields 1.6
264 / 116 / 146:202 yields 1.0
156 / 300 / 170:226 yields 0.7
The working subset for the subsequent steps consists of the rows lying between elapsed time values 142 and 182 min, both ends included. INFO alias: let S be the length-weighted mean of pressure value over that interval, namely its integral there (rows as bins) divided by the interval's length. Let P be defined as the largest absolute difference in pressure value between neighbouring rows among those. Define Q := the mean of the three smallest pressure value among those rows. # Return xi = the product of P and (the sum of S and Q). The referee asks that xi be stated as 39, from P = 0.9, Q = 21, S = 22.1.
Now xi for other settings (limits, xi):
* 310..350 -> 63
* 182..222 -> 79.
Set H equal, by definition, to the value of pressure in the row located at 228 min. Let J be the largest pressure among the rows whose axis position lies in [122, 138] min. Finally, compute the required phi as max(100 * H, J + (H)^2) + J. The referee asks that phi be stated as 1653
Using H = 16.3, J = 23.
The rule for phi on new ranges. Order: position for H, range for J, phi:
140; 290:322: 2264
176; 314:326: 2243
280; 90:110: 2267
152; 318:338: 2273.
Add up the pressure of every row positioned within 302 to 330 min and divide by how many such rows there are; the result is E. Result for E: 22.8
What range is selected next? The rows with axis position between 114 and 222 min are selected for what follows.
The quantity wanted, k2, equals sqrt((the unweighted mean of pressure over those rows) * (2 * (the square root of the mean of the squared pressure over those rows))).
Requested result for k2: 29.0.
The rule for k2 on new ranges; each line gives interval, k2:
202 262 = 26.1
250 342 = 31.8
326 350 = 32.2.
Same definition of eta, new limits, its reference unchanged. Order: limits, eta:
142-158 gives -0.07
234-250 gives 0.48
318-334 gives -0.07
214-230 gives 6.26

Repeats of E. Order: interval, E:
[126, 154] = 22.5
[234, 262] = 21.9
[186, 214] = 18.5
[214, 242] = 16.6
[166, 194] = 21.7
